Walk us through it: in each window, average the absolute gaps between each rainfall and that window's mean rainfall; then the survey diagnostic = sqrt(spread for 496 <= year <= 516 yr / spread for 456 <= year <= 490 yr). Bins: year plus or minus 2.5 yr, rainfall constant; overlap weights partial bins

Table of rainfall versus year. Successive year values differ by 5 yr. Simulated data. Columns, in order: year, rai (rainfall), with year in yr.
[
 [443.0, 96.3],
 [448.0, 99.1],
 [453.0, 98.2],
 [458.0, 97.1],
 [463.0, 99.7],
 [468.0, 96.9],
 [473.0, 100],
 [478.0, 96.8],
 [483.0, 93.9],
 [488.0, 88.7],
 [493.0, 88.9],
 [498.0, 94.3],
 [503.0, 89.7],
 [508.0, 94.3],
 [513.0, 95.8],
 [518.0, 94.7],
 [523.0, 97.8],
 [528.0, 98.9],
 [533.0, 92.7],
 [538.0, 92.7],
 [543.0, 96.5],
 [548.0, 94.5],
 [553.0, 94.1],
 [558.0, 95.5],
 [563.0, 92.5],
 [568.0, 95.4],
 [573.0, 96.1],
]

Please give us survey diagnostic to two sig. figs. 0.83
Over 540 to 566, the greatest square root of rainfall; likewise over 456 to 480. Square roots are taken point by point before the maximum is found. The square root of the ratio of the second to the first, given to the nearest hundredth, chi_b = 1.01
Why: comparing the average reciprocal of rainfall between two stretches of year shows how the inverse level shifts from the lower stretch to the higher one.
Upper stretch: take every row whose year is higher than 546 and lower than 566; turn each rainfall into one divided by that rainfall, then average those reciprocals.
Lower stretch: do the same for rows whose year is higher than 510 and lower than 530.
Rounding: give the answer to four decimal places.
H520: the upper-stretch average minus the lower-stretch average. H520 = 0.0003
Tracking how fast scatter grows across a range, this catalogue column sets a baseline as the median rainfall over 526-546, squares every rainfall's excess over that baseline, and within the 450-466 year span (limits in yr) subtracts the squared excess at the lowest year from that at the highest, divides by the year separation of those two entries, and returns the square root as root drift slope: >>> 1.1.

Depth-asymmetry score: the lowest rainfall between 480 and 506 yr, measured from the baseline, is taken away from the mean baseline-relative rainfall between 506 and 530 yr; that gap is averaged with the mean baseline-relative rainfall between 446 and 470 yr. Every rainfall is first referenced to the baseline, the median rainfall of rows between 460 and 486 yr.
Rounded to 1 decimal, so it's 4.4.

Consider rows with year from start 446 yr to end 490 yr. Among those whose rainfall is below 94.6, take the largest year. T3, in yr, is 488.0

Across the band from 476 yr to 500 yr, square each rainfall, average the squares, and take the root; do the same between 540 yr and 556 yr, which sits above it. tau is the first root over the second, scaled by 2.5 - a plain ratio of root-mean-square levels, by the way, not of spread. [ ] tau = 2.44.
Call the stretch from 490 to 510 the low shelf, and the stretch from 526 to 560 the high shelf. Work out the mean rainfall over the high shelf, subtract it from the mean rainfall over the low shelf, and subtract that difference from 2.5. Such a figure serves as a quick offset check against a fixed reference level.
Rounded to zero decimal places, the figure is 6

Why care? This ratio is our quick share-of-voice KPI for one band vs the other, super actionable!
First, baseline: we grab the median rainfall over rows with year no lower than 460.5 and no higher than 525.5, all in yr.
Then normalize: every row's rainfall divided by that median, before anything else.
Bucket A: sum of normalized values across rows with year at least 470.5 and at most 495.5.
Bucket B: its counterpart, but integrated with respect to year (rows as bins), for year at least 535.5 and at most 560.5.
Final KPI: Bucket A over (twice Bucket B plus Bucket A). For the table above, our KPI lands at 0.0900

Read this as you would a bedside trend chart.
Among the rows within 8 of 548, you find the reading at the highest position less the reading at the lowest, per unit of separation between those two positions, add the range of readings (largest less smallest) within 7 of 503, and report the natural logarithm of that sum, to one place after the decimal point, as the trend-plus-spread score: 1.5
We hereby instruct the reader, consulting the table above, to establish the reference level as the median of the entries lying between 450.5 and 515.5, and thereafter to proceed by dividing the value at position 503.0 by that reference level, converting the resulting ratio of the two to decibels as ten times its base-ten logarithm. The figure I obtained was -0.29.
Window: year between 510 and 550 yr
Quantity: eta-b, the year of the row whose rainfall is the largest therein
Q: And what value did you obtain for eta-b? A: 528.0 yr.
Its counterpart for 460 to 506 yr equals 473.0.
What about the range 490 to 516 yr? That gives 513.0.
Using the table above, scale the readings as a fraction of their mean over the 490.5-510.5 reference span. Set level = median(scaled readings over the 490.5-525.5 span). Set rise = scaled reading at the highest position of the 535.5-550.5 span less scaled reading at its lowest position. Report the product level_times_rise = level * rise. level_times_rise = 0.02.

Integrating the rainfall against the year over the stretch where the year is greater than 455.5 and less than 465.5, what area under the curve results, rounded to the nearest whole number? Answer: 984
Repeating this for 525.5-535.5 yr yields 958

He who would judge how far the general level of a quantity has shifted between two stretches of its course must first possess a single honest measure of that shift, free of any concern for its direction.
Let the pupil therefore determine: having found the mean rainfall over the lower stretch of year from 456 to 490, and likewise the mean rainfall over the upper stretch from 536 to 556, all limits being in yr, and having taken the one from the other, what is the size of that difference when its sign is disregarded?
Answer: 1.7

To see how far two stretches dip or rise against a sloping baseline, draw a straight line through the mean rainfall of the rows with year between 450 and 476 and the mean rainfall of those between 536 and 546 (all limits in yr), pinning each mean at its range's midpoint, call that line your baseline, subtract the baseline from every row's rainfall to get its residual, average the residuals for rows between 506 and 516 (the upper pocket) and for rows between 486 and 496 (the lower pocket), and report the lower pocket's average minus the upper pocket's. -7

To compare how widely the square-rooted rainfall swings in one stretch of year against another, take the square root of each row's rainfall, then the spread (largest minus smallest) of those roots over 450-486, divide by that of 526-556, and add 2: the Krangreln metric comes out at 3.0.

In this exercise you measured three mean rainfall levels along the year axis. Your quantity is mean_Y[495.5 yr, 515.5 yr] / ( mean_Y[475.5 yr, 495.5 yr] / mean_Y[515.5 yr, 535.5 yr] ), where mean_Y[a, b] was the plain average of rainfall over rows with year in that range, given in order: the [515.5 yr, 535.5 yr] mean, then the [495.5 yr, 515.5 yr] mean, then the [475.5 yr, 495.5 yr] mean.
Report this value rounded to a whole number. 98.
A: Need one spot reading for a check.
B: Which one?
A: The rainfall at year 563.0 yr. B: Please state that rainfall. 92.5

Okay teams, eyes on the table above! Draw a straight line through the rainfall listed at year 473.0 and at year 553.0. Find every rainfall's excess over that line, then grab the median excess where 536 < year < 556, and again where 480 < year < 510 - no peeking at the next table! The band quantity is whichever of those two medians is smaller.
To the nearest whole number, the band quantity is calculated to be -7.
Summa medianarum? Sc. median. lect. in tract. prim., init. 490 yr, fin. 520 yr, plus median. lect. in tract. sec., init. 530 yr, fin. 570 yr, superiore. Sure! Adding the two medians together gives 189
